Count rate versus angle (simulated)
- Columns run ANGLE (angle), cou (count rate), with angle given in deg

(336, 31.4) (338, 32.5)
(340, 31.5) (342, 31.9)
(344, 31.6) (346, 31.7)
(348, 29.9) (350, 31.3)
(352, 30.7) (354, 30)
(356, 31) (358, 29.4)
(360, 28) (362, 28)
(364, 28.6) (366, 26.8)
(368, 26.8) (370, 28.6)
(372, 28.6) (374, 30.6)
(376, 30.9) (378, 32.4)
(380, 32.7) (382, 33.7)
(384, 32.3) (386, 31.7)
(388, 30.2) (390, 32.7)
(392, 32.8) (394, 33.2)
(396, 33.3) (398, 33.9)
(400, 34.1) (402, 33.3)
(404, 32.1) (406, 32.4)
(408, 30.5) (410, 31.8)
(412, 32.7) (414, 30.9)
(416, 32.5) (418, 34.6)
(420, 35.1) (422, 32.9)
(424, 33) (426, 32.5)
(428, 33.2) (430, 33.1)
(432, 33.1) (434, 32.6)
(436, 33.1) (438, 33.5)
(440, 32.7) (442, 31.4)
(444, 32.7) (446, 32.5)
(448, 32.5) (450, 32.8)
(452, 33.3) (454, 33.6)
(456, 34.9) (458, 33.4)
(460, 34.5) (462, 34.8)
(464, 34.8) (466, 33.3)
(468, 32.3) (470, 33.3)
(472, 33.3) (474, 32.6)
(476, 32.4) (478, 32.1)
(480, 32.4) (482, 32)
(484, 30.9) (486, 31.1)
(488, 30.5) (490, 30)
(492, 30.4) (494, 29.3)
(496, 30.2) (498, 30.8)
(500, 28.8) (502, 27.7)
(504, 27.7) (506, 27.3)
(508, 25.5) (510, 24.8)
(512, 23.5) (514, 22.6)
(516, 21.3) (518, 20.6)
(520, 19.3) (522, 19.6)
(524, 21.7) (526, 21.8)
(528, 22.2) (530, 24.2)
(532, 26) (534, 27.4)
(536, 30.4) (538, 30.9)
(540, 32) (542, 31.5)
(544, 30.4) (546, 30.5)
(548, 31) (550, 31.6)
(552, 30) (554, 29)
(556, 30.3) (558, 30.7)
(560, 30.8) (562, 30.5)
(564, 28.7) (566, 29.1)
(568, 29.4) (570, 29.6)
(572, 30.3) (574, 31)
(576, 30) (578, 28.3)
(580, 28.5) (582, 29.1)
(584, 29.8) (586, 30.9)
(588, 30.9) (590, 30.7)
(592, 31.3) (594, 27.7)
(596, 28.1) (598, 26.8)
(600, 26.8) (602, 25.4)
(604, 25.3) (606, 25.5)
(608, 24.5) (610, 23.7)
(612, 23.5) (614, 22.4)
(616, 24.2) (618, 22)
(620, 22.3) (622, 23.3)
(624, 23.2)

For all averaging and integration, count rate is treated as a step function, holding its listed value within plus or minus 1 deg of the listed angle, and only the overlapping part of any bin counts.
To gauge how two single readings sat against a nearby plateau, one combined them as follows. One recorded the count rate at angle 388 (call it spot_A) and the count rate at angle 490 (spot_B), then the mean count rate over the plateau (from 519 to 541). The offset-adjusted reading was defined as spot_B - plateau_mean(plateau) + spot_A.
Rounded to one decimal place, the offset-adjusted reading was 35.2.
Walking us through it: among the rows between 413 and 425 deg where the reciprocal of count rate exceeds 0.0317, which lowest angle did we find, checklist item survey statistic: 414 deg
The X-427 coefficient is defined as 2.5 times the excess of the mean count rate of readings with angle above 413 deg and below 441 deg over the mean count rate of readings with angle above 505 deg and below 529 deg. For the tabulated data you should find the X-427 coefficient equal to 26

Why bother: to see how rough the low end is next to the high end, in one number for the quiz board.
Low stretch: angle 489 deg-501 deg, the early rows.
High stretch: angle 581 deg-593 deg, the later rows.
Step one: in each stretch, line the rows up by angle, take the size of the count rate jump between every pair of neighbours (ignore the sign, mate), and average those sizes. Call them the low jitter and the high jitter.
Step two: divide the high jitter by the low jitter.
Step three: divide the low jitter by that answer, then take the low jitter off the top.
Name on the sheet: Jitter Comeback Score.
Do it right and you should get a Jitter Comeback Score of 0.92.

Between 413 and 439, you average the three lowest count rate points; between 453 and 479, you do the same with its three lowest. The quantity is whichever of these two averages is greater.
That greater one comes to 32.3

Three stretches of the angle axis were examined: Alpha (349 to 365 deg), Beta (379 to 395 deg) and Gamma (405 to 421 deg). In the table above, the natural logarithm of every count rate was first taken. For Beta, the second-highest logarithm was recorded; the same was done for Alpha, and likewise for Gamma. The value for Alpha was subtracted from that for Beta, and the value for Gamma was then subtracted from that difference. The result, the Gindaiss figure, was -3.48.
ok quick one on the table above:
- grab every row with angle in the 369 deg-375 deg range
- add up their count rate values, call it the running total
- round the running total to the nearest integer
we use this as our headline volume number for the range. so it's 88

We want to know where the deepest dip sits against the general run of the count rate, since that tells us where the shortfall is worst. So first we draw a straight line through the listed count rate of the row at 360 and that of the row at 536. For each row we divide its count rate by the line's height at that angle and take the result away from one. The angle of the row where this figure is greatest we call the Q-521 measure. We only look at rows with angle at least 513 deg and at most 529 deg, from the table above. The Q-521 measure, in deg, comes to 520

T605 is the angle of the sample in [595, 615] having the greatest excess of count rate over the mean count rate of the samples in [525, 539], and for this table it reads 596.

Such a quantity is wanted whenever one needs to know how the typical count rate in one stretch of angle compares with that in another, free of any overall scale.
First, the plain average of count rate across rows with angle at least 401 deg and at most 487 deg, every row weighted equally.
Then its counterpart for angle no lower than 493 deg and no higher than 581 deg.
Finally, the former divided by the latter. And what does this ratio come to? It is 1.19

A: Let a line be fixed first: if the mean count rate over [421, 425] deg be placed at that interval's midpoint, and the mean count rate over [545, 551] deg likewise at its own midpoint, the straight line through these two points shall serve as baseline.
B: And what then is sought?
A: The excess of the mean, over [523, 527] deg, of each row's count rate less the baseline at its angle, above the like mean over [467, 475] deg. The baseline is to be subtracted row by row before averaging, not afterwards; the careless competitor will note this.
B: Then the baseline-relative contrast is -10.3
